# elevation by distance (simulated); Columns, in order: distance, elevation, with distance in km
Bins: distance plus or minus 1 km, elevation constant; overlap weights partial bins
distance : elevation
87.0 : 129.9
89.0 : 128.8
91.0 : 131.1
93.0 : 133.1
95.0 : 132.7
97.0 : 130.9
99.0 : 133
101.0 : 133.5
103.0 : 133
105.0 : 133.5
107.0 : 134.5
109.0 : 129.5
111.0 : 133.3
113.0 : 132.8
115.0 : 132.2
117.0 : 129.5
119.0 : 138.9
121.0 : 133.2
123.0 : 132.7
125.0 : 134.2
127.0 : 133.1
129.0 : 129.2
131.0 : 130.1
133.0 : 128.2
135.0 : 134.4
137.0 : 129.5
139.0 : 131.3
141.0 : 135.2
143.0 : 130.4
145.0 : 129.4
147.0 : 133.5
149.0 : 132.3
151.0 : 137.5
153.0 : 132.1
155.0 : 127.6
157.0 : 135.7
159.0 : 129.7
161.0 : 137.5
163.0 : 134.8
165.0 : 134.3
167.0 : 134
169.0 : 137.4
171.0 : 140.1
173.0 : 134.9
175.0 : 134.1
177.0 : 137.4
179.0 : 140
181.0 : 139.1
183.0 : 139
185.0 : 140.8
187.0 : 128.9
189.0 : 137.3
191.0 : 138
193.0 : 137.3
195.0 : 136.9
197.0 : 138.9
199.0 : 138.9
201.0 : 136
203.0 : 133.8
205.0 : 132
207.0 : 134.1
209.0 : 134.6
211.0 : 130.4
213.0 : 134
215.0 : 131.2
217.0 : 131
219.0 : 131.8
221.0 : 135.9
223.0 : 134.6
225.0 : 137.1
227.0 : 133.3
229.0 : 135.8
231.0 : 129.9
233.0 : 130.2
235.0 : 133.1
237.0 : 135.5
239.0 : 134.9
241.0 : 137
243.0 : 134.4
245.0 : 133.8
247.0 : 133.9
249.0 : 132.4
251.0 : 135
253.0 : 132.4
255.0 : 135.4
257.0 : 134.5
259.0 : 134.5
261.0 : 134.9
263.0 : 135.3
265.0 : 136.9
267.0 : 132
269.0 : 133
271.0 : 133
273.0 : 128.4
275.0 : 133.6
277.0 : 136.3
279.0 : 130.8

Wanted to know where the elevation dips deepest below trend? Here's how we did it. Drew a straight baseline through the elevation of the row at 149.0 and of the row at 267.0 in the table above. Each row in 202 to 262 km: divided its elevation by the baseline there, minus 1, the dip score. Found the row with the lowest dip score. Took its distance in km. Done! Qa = 231.0 km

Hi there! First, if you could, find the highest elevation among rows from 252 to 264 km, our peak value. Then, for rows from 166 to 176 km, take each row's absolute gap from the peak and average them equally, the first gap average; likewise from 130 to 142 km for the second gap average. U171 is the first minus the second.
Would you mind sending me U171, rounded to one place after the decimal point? -2.0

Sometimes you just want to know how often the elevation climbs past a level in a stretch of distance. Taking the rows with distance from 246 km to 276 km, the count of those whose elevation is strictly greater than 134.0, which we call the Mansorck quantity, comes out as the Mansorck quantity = 7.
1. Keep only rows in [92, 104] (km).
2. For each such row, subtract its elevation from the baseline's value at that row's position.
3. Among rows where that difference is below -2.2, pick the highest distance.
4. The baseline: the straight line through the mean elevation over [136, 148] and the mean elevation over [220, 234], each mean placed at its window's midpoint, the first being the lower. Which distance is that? 103.0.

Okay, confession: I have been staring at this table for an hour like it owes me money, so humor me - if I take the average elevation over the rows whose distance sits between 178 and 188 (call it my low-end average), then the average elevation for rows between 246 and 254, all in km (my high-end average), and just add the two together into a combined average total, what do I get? 271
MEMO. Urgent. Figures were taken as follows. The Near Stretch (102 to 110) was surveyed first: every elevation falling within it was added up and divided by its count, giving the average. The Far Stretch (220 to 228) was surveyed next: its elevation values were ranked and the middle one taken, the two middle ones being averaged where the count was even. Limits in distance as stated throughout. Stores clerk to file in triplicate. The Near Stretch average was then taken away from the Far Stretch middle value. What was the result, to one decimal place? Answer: 2.6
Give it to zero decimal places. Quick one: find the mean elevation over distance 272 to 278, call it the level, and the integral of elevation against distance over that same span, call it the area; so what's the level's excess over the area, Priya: -664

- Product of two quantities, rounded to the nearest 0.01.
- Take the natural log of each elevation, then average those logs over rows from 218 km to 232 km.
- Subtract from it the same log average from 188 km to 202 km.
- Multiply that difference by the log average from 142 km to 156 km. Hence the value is -0.13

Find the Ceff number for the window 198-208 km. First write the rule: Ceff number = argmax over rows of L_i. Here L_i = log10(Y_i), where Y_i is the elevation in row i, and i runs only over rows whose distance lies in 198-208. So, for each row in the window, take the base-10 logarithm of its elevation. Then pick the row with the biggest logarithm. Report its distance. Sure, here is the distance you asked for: 199.0 km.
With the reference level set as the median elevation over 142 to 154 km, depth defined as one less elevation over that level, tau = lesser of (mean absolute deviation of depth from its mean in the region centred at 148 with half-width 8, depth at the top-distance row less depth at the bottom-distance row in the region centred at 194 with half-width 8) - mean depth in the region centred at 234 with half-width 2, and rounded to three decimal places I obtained -0.058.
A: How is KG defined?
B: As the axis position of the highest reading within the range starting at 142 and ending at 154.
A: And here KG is 151.0 km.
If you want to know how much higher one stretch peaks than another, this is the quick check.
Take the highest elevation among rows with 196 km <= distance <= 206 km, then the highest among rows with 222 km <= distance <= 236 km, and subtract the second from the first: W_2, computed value 1.8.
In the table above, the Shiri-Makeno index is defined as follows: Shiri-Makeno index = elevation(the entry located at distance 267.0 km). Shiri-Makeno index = 132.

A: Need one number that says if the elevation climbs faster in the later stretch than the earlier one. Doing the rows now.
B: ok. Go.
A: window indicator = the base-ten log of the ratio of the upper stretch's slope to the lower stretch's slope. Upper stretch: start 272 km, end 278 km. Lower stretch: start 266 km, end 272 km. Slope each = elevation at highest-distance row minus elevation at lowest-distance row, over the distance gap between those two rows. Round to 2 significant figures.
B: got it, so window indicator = 0.90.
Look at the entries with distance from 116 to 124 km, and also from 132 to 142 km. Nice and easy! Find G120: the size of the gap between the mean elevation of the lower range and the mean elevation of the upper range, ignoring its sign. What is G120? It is 1.9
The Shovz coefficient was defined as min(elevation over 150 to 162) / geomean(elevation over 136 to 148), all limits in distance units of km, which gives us 0.970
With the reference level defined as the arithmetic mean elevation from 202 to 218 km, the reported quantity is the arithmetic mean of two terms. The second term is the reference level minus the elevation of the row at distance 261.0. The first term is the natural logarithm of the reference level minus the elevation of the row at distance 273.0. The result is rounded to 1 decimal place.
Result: -0.4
